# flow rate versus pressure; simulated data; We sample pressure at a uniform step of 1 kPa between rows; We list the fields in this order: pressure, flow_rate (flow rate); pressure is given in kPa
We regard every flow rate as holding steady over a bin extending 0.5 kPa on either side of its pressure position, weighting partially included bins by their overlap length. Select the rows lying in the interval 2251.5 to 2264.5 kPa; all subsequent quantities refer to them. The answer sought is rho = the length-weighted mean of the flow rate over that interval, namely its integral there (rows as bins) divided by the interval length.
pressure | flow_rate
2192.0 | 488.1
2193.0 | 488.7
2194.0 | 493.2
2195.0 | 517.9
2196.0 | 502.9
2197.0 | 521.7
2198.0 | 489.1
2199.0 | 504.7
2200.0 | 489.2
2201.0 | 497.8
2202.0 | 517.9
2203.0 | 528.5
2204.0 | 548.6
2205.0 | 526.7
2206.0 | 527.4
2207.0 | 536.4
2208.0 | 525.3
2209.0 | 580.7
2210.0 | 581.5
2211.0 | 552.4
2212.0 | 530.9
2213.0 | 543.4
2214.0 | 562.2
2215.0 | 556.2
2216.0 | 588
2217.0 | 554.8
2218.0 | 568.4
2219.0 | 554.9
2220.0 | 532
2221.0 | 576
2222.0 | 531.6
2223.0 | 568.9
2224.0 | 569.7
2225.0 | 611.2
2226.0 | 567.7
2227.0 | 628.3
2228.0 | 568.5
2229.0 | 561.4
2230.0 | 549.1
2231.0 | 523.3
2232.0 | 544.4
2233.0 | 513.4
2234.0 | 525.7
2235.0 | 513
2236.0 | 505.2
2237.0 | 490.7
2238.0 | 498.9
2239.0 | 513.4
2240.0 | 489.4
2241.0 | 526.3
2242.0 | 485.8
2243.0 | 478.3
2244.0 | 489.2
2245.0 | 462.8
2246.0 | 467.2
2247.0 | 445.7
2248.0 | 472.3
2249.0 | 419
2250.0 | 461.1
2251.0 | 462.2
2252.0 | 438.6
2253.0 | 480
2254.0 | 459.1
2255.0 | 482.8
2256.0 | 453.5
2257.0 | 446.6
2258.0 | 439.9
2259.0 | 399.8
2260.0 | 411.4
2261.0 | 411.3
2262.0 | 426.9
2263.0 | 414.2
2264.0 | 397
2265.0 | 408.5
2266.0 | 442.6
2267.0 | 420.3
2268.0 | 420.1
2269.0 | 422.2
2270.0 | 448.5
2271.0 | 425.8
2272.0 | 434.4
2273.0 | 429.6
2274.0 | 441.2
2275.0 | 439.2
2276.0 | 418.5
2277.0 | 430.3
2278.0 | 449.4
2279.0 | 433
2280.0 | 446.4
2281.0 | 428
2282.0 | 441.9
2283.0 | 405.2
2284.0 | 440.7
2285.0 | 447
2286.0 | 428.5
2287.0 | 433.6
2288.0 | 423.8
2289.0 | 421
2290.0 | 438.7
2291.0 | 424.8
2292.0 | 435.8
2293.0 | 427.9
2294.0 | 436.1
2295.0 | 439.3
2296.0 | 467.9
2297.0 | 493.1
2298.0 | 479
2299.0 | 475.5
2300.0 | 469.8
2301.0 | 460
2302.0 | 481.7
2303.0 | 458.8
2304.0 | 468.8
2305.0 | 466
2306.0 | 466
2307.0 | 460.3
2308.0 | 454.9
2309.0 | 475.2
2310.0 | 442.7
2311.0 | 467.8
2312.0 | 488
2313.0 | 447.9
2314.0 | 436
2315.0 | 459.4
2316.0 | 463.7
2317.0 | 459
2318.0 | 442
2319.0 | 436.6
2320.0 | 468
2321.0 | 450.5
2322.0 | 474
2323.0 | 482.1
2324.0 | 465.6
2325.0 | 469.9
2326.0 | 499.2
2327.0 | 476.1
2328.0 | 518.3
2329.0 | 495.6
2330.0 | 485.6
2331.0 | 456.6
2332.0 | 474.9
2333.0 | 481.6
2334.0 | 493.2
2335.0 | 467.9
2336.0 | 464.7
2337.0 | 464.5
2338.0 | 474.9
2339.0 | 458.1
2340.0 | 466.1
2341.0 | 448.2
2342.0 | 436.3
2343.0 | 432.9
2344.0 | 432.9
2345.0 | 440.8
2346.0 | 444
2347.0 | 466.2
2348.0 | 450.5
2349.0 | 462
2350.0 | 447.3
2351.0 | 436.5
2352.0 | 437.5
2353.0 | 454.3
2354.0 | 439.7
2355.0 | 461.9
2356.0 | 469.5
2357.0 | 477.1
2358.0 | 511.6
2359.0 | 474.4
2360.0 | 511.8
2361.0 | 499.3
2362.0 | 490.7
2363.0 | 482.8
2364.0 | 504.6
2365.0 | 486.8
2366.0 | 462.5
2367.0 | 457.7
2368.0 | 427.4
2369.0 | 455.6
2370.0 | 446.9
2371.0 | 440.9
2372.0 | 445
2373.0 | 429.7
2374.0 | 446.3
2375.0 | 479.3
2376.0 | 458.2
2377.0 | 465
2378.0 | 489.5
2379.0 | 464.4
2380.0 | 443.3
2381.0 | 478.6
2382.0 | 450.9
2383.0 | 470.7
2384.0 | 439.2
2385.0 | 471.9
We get 435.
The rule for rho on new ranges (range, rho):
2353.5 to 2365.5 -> 484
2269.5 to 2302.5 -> 442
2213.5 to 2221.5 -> 562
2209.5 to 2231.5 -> 563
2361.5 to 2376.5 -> 461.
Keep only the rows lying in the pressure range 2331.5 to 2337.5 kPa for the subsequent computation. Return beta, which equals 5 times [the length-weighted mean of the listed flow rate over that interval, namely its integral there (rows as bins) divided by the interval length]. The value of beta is 2372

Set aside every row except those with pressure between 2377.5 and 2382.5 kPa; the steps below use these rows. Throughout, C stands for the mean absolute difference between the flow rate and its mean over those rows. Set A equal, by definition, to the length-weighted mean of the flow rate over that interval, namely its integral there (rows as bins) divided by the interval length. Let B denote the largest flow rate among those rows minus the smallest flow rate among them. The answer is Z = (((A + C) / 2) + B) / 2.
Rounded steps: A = 465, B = 46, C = 15.0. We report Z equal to 143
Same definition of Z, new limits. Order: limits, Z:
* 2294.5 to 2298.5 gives 148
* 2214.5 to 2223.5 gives 172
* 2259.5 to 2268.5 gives 129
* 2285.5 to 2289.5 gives 114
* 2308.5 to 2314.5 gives 145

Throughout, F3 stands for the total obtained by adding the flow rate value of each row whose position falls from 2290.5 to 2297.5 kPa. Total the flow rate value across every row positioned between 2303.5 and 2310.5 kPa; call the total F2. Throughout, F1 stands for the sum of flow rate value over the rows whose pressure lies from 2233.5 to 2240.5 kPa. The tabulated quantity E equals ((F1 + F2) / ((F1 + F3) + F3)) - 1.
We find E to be -0.308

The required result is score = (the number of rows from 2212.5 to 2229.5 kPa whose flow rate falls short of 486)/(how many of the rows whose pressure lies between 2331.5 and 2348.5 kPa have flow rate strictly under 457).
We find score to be 0.0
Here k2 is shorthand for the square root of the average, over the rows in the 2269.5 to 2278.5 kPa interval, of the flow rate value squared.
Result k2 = 435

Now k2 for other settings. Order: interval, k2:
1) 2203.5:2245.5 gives 541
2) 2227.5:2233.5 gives 544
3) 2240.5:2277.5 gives 444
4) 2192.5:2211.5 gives 523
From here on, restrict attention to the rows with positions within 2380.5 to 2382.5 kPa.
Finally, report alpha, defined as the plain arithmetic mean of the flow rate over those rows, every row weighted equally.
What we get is 465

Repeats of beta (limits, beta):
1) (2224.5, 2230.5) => 2905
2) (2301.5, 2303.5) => 2351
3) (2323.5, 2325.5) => 2339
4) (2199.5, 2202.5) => 2508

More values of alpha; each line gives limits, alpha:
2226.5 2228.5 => 598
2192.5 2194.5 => 491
